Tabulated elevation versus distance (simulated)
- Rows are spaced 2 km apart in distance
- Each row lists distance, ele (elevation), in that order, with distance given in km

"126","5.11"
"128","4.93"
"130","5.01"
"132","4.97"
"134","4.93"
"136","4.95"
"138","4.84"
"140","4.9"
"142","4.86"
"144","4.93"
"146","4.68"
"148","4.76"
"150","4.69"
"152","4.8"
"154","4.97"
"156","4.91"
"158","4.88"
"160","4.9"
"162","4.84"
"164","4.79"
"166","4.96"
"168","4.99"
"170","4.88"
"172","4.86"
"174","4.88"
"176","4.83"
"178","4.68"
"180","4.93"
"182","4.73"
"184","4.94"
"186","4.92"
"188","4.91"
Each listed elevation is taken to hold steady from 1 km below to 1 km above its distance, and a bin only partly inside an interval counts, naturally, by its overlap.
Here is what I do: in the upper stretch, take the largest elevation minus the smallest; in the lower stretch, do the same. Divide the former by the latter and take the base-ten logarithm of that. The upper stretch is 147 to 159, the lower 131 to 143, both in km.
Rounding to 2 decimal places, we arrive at 0.33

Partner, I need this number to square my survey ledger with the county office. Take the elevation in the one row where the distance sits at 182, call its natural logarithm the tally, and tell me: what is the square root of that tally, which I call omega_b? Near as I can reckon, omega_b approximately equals 1.25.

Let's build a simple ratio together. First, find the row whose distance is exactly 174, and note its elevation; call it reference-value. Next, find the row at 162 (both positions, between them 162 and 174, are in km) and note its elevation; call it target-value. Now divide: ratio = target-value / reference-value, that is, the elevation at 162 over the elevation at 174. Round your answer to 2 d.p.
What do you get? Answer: 0.99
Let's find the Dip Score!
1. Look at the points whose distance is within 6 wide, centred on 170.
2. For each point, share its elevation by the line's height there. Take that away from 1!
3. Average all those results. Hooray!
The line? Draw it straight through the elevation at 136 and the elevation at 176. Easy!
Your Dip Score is -0.013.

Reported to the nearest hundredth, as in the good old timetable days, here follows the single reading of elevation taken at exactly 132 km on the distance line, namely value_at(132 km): 4.97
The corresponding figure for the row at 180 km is 4.93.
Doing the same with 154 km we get 4.97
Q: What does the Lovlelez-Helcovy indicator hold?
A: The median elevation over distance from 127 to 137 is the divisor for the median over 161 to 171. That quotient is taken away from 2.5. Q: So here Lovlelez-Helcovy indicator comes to 1.51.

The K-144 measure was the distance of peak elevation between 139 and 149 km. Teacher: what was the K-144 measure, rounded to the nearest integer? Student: 144 km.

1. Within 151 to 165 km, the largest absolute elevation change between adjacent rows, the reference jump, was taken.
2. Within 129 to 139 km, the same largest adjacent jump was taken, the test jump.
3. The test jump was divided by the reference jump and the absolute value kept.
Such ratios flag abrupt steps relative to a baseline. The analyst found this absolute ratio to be 0.6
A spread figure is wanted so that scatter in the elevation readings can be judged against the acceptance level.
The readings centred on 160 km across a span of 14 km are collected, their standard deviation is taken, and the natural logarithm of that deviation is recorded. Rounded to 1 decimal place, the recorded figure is -2.8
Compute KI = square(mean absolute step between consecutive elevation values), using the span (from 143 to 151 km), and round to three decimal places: 0.018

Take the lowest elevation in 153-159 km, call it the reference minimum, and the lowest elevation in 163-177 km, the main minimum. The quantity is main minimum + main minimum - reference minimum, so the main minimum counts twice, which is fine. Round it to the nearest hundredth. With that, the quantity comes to 4.70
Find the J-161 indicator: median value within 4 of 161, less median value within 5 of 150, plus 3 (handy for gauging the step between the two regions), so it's 3.10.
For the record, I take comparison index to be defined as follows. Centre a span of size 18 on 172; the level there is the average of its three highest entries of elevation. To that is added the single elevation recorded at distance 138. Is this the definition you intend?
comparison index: 9.8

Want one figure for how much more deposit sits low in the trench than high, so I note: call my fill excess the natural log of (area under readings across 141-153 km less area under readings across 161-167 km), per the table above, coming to 3.3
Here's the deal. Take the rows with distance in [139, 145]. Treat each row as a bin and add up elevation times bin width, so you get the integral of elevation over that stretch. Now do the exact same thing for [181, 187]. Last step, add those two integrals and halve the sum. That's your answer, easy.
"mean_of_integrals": 29.3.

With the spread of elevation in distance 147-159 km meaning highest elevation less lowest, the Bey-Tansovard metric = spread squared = 0.08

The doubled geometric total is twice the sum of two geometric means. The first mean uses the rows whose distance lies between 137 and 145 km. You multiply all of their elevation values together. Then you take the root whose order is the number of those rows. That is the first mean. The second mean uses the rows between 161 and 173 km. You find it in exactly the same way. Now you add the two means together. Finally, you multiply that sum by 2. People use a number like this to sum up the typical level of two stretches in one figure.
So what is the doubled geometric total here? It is 19.5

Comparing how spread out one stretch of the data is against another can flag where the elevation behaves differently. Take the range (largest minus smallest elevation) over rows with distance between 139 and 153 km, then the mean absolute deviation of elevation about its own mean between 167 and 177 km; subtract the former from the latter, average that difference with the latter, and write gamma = -0.08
